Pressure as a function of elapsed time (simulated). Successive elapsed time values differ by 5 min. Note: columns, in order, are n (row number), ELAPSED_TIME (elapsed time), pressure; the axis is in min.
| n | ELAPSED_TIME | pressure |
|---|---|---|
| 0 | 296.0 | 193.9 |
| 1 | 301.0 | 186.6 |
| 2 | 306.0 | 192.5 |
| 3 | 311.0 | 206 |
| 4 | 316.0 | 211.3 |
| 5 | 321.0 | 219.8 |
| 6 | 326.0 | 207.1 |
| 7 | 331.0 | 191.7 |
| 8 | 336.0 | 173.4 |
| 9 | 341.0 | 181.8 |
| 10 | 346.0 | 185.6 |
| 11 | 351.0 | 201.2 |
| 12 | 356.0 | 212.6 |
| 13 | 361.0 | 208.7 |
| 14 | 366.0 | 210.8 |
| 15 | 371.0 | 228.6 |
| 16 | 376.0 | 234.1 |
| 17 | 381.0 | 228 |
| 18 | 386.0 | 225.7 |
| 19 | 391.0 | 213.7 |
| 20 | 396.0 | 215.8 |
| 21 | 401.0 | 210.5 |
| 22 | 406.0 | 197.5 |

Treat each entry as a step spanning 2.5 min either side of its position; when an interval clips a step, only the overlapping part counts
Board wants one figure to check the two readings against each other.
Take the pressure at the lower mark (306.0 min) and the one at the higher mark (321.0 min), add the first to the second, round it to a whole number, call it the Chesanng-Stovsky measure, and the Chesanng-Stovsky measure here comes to 412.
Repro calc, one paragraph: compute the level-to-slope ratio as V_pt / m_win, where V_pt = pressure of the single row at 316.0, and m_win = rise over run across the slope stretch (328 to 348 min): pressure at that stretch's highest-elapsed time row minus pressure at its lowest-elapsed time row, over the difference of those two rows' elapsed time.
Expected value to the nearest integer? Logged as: -520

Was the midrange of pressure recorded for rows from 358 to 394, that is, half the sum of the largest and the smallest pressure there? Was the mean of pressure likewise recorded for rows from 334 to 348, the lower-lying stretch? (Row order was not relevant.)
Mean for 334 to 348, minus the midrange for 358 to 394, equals -41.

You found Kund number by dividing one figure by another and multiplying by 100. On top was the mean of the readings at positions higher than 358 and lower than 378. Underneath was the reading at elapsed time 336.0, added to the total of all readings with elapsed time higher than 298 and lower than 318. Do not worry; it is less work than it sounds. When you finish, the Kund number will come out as 22.7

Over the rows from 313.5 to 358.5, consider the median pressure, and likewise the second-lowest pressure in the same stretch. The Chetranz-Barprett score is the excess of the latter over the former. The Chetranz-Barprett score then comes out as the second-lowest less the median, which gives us -19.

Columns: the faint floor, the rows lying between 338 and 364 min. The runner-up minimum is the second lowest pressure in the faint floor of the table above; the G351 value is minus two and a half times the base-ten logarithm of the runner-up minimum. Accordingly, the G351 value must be -5.67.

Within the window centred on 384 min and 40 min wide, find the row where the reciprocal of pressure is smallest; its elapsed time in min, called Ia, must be 376.0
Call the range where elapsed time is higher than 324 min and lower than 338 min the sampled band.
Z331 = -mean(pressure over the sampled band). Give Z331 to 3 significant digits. -191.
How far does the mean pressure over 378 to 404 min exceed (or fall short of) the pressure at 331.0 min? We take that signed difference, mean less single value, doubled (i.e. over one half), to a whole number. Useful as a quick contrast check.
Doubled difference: 54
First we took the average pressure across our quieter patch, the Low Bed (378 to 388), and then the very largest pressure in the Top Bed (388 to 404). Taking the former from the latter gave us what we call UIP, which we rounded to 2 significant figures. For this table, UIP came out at -11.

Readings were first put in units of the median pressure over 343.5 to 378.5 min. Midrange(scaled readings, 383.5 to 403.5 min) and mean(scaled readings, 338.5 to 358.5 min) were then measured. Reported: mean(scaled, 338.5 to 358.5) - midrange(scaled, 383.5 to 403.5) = -0.11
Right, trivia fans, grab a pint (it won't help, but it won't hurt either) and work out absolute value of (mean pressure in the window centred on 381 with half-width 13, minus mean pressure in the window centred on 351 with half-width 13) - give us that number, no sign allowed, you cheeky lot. 28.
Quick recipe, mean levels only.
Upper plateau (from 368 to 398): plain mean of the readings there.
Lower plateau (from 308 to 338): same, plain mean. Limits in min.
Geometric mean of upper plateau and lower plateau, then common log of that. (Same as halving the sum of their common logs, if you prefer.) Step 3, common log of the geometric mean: 2.33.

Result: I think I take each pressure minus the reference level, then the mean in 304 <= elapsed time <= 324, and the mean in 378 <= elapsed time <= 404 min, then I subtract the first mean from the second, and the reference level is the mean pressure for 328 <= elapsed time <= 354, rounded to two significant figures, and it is 11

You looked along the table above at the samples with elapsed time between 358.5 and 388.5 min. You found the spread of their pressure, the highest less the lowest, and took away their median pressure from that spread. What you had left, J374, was -201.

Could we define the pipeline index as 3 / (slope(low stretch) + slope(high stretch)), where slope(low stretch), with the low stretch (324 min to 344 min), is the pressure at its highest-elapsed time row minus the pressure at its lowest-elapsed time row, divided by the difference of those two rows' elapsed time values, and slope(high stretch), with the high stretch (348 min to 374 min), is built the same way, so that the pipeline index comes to -9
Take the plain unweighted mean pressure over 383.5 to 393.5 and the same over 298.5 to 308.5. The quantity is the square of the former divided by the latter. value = 255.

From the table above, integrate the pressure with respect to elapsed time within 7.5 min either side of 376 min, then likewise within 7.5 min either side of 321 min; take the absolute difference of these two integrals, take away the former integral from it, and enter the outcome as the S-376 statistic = -3191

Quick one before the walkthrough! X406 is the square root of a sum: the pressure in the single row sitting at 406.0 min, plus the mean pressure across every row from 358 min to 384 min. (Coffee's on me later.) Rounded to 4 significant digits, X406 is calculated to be 20.48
